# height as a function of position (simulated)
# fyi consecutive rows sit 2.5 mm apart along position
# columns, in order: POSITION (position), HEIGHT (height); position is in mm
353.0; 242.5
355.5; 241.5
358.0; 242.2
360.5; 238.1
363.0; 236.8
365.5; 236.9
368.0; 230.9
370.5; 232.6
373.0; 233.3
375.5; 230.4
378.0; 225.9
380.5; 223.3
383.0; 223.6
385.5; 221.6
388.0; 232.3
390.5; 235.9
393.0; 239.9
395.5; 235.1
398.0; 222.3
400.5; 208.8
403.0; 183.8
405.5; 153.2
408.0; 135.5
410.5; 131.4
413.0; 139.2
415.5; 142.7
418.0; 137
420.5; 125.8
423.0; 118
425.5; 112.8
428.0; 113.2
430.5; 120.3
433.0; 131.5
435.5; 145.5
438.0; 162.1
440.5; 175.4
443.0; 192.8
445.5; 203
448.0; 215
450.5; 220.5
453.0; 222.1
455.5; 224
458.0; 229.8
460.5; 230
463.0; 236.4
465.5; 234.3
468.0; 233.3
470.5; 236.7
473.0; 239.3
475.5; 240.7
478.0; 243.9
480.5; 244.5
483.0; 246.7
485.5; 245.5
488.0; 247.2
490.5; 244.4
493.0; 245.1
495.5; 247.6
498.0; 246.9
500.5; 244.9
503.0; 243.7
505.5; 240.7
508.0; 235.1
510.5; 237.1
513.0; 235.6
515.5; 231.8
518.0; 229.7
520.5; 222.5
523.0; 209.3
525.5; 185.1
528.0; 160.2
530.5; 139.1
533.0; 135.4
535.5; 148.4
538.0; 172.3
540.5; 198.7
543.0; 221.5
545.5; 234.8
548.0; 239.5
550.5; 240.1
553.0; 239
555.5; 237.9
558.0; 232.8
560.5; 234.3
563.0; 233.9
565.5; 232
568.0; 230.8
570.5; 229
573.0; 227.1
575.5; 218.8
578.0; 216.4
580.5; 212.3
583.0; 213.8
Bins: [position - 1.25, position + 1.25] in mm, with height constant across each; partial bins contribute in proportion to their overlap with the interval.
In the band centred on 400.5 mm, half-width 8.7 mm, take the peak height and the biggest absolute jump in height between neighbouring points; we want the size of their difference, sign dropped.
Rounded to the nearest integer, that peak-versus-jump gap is 209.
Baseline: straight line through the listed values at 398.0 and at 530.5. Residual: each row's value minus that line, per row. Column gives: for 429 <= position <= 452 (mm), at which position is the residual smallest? 430.5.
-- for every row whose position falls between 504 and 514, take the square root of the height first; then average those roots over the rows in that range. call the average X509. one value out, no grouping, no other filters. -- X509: 15.4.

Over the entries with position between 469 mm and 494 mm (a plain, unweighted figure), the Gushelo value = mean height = 243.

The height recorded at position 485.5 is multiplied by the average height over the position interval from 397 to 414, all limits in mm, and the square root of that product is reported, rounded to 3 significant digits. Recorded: 203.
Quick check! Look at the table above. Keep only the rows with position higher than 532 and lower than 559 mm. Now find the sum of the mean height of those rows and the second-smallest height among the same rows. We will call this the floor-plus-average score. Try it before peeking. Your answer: 358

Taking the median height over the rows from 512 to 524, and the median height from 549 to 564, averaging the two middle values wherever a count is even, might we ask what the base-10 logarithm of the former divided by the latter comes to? -0.012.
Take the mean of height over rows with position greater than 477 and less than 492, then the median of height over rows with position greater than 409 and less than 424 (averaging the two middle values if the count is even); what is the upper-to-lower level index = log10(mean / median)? 0.26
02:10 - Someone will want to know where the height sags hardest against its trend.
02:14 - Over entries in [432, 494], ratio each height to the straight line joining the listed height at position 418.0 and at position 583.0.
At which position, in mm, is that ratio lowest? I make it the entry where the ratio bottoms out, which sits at 433.0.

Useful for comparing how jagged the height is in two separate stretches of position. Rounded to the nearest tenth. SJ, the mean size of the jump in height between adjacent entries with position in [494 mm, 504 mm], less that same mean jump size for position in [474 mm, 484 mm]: -0.7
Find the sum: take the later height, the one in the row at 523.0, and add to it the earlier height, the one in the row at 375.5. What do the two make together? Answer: 440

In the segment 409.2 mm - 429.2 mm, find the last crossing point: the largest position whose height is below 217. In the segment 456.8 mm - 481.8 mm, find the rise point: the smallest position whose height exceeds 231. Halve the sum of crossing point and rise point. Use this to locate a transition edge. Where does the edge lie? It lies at 445.5 mm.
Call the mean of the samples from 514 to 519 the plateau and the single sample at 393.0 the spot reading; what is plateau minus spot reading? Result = -9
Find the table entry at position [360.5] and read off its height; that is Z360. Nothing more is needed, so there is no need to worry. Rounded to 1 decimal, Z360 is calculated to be 238.1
